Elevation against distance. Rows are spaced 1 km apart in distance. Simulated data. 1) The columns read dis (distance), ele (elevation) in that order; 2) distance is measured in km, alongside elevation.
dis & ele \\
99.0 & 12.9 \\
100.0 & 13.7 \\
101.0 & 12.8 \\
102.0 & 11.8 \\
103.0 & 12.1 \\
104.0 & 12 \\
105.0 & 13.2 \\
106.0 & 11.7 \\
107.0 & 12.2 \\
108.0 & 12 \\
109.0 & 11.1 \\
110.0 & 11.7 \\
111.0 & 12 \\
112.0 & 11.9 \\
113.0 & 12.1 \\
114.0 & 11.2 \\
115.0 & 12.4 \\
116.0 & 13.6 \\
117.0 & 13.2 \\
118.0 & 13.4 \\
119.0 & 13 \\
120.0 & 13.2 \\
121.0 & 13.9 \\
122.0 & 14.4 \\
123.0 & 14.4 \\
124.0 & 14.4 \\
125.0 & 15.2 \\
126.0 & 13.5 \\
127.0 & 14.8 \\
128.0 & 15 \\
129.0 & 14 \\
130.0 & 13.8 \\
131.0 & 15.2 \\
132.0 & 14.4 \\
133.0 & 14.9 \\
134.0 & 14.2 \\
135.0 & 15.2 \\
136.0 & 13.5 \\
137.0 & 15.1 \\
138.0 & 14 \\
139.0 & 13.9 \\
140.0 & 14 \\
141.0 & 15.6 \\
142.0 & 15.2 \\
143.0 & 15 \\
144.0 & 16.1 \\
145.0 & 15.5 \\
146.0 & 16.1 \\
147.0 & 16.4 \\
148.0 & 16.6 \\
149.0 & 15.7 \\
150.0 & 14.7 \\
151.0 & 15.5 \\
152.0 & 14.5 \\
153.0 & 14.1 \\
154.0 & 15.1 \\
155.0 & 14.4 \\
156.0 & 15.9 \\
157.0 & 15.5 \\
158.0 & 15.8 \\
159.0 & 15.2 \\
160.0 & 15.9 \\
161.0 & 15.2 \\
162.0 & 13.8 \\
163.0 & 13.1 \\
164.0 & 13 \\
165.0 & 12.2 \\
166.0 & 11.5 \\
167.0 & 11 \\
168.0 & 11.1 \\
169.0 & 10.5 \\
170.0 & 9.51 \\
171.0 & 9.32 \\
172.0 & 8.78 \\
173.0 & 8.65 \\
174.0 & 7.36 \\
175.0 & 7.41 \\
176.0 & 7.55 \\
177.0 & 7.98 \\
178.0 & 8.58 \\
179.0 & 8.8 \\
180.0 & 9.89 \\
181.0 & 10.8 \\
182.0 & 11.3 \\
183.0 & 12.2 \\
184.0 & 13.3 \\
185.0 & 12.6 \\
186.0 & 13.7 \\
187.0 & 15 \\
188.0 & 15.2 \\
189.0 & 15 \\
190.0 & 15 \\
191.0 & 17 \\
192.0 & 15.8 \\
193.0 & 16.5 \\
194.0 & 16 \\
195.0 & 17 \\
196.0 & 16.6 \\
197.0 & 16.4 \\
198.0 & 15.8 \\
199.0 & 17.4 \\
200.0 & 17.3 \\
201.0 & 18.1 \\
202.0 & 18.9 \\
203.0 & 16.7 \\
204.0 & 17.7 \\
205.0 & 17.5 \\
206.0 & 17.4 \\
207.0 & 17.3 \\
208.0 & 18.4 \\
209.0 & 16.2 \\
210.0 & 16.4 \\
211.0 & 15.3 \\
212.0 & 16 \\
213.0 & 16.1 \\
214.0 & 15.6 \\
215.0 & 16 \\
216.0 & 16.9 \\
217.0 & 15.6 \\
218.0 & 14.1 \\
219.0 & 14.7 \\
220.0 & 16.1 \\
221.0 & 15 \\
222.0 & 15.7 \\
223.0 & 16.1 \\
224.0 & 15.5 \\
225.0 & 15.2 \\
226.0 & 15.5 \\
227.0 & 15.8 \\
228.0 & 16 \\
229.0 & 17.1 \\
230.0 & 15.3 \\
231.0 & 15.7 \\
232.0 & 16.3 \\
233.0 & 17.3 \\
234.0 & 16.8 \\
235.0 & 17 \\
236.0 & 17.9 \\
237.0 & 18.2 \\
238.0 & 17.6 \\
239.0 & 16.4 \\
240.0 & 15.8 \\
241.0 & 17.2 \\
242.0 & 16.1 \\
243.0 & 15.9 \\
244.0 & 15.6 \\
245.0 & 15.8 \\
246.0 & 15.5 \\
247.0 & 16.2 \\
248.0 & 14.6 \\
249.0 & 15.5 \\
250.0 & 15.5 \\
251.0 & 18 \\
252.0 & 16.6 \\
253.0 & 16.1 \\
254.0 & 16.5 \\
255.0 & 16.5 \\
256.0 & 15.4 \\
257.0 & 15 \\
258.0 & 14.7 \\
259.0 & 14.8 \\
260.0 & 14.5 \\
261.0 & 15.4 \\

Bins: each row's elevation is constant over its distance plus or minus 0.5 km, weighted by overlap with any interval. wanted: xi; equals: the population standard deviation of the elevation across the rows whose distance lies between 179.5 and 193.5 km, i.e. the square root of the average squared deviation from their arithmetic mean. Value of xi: 2.11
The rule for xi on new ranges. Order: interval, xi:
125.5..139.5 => 0.61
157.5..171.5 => 2.19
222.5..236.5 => 0.81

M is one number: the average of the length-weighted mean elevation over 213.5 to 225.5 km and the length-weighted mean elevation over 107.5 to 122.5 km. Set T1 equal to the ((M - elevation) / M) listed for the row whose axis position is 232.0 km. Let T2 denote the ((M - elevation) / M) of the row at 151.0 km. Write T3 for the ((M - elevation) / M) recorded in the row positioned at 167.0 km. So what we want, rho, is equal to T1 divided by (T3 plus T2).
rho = -1.4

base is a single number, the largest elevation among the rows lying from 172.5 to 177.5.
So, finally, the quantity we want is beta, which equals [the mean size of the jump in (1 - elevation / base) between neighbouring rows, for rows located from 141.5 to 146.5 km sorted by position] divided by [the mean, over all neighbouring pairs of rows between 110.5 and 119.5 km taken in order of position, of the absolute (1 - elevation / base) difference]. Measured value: 1.09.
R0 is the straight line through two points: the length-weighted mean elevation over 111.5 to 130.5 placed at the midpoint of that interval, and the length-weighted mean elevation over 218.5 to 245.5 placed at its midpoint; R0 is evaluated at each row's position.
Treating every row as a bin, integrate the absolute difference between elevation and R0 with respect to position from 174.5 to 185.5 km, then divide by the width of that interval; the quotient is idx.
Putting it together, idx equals 4.9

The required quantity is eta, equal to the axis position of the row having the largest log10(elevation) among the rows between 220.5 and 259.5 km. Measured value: 237.0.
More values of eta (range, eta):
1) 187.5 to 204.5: 202.0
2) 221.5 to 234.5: 233.0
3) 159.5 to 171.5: 160.0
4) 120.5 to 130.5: 125.0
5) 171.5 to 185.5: 184.0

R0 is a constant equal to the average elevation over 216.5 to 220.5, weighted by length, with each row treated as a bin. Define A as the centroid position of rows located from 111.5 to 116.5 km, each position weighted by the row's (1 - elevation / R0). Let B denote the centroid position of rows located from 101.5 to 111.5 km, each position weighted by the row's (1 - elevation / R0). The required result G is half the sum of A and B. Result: 110.2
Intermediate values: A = 113.7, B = 106.6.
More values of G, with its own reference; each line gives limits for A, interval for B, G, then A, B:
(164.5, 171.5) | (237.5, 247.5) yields 204.9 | 168.4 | 241.4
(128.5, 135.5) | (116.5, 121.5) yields 124.9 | 131.0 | 118.9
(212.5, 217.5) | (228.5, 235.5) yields 223.8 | 215.1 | 232.4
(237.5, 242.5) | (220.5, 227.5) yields 232.0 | 239.7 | 224.4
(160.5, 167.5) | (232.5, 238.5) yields 200.4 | 165.1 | 235.7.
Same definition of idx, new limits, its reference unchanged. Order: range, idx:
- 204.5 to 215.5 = 1.0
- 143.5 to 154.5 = 1.3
